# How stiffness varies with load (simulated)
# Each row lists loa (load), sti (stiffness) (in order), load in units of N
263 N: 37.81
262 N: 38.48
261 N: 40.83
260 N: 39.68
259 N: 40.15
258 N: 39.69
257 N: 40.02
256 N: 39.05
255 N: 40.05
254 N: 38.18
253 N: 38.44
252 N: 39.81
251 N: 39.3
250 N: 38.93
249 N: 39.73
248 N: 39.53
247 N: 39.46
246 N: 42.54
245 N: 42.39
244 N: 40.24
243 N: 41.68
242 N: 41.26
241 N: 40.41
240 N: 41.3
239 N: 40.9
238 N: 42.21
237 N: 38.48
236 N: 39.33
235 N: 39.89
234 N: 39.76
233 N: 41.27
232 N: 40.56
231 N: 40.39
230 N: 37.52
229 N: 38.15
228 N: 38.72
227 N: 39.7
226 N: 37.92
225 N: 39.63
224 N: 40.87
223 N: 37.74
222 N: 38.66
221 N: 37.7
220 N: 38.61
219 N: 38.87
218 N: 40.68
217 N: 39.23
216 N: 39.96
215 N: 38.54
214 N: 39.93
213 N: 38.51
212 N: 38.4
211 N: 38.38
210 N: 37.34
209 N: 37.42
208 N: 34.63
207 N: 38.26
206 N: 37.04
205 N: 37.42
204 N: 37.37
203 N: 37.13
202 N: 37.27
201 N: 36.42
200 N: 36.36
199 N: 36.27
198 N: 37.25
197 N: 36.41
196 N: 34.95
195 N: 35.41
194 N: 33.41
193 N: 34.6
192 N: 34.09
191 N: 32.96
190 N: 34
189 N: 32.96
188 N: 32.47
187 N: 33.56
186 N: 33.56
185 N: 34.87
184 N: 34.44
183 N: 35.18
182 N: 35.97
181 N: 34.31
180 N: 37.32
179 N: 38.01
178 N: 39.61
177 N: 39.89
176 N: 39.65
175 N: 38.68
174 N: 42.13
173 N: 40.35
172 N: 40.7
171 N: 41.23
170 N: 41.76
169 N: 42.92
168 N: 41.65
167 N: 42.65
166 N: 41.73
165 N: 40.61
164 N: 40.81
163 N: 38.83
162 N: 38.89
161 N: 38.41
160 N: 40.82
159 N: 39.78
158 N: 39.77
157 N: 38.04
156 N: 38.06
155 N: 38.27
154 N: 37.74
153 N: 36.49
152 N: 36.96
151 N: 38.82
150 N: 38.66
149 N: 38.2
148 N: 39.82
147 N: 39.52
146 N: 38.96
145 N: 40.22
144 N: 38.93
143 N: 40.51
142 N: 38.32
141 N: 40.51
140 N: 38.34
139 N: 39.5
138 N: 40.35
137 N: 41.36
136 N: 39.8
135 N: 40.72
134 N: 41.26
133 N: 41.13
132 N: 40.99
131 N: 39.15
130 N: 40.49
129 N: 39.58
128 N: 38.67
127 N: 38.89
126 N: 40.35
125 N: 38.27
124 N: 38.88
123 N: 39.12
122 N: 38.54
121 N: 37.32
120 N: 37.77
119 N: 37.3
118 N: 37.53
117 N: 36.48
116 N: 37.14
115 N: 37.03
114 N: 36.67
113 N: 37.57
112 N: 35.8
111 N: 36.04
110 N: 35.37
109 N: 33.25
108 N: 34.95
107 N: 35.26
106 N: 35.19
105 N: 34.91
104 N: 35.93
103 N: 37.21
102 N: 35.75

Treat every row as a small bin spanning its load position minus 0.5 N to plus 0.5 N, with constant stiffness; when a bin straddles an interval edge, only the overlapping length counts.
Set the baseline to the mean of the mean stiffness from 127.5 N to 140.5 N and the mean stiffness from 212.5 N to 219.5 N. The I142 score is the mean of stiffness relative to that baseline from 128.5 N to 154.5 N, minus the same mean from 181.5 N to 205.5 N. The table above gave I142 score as 4.3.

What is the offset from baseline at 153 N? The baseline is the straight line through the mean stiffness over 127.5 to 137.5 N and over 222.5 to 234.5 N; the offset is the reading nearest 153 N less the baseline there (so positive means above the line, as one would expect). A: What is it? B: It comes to -4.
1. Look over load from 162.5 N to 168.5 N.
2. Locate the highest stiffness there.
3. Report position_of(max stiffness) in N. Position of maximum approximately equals 167 N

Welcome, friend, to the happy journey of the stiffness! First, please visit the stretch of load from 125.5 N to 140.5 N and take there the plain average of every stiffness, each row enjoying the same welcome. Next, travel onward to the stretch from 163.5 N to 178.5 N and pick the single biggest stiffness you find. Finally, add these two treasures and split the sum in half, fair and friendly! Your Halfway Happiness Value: 41.5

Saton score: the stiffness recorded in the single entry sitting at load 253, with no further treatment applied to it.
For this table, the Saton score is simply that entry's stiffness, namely 38.44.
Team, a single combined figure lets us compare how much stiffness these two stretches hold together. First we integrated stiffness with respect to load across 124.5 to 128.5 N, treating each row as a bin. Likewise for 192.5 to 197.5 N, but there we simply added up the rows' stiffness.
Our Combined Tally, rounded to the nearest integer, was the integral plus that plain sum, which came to 331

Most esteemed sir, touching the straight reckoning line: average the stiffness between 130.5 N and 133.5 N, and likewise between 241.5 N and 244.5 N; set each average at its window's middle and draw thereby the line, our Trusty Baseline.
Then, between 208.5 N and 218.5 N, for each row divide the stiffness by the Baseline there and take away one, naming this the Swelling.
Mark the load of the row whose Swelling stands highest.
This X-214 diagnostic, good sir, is 218 N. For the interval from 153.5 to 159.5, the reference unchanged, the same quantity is 159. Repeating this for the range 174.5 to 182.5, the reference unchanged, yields 177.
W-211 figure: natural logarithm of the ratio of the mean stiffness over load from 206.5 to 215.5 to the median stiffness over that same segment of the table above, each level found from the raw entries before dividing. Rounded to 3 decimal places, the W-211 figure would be -0.012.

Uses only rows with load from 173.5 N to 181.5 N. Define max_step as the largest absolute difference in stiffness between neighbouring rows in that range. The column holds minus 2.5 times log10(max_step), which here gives -1.3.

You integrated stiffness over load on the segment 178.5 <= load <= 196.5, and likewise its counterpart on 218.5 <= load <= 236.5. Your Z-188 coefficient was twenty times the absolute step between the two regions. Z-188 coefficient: 1664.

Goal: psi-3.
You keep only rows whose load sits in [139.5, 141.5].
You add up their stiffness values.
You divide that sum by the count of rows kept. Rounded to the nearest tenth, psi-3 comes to 39.4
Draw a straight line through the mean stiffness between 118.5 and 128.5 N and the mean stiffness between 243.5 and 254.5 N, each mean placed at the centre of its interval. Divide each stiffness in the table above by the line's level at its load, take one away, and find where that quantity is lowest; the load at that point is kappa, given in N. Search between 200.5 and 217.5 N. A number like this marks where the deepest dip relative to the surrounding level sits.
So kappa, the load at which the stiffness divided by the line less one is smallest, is 208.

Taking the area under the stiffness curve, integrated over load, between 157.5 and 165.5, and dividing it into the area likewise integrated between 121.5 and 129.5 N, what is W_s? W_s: 0.98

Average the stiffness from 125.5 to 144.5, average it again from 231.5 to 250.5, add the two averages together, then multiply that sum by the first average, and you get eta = 3213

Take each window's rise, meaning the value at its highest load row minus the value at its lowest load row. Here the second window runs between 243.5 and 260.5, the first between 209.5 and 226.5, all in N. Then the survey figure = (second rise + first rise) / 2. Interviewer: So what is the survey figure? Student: 0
